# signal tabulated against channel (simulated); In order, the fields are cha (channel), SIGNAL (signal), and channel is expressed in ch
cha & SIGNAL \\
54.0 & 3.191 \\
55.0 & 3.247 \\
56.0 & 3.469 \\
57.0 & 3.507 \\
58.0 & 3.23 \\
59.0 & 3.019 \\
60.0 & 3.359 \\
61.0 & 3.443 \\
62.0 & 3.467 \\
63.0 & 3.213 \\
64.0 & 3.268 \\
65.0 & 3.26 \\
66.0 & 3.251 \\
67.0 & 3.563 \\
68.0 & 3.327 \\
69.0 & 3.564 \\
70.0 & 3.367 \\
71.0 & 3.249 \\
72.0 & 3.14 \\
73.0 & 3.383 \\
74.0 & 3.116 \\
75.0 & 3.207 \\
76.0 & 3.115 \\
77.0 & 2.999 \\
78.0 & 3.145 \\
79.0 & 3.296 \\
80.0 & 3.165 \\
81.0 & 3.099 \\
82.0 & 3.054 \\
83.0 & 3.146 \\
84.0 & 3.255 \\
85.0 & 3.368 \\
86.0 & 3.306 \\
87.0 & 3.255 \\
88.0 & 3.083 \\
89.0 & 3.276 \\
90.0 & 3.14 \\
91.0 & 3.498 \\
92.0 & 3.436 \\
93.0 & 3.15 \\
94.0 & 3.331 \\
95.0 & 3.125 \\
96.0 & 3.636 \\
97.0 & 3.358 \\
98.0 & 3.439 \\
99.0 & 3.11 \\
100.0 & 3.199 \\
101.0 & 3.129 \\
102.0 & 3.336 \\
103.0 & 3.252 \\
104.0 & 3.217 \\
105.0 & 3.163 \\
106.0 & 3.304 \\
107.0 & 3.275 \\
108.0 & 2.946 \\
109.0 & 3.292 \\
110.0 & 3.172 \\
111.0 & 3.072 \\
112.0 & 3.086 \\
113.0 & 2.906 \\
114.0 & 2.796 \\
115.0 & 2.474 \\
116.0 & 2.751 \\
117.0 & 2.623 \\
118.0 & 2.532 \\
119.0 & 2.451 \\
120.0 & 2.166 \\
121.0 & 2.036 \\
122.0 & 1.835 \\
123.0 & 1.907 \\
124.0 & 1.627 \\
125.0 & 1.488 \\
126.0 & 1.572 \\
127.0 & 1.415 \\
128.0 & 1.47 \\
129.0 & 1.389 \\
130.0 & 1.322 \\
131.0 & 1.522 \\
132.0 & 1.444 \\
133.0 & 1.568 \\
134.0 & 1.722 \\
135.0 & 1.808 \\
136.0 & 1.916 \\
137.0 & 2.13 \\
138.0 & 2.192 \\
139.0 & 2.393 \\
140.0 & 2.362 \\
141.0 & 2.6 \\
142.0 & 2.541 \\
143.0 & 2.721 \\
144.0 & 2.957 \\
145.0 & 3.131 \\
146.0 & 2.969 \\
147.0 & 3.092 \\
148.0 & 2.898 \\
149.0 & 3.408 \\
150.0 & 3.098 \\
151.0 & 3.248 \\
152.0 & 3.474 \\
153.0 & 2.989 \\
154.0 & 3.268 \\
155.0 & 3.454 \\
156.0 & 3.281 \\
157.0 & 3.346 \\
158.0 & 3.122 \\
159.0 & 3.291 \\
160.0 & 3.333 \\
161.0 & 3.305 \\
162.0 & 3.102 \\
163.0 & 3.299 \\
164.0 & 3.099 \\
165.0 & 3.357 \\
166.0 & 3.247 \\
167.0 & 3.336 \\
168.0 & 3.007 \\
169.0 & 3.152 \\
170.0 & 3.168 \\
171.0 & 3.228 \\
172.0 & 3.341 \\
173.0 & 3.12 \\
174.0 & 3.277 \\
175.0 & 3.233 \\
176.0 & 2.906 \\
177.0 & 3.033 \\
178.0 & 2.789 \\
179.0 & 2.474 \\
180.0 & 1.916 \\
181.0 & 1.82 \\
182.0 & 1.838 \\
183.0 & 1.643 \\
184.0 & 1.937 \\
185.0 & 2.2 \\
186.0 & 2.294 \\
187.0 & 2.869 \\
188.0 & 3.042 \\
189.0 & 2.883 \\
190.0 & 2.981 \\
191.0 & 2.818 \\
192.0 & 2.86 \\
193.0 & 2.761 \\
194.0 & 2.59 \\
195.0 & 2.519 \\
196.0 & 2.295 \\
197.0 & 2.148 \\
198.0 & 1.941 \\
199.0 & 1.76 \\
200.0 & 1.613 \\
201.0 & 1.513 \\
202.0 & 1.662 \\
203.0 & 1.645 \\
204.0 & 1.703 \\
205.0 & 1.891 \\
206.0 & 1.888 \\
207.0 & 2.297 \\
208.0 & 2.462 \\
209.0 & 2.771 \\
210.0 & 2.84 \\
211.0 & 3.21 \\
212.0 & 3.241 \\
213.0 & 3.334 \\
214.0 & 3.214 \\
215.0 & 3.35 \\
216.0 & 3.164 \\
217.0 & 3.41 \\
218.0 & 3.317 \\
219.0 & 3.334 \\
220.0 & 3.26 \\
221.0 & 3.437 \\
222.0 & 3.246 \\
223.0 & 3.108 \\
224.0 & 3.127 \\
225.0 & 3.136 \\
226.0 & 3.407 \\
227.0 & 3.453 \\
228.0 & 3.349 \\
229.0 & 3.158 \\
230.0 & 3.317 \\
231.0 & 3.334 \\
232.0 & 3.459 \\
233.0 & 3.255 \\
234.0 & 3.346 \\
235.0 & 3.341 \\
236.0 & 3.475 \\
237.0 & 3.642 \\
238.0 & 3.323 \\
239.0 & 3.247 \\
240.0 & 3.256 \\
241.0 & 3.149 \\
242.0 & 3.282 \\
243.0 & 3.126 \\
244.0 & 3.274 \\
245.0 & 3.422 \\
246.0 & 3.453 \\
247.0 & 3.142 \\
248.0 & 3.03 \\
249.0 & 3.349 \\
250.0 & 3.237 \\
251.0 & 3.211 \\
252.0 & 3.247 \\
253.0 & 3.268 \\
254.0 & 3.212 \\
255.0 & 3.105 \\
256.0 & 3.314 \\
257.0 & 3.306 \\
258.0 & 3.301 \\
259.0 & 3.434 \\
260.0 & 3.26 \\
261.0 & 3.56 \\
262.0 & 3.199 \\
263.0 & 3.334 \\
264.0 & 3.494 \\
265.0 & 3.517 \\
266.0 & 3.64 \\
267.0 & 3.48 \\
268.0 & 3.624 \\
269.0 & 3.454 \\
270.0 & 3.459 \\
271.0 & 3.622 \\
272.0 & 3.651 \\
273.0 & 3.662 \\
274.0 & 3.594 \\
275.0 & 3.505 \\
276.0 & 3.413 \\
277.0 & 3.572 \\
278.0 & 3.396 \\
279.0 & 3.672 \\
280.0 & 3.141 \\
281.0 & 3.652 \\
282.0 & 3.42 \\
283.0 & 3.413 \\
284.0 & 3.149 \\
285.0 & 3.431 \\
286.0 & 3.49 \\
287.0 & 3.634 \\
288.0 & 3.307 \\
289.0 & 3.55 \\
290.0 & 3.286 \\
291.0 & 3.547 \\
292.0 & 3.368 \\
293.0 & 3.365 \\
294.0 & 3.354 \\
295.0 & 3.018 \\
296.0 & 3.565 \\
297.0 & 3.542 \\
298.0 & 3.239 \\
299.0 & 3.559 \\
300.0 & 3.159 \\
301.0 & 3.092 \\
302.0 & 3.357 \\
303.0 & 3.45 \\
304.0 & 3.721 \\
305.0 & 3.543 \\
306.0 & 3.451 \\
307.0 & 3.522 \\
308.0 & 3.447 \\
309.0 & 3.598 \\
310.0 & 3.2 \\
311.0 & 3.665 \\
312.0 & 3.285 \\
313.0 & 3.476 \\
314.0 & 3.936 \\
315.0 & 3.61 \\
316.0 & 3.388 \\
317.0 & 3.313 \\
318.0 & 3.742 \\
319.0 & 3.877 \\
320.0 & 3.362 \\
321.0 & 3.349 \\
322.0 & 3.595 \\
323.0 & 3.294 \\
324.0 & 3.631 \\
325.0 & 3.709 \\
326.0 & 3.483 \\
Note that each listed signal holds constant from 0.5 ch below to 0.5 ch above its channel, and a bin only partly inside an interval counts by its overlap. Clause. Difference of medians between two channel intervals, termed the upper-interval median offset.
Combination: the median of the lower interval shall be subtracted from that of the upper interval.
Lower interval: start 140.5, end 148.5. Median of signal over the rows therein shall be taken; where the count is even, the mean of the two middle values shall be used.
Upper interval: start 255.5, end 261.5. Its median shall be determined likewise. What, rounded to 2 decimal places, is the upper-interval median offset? 0.38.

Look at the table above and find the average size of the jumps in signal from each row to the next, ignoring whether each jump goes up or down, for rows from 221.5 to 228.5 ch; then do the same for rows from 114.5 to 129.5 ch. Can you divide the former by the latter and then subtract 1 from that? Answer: -0.34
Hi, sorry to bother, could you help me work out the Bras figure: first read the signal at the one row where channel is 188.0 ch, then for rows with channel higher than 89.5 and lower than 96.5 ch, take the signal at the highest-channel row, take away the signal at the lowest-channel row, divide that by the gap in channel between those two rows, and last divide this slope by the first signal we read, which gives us 0.027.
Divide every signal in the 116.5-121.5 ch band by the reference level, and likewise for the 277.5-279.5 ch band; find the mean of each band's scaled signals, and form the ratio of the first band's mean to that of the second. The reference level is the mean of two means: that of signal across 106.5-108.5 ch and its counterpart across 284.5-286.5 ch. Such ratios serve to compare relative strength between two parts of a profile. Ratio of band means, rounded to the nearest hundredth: 0.67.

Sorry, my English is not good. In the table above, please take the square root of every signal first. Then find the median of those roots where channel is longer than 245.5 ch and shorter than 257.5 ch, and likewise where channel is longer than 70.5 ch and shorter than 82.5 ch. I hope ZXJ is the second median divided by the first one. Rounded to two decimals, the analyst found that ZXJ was 0.98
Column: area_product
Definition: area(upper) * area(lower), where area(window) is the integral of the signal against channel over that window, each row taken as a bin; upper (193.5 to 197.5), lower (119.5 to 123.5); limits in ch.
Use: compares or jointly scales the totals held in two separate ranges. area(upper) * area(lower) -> 76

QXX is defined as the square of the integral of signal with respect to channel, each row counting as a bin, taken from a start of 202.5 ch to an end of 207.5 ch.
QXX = 89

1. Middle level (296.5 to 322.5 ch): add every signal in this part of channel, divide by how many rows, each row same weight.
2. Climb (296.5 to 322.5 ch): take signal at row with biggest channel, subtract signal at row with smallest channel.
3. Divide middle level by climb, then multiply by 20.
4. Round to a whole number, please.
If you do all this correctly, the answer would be 1313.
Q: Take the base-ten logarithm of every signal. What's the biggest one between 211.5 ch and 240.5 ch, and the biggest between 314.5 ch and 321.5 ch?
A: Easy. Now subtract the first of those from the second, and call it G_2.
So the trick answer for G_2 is 0.03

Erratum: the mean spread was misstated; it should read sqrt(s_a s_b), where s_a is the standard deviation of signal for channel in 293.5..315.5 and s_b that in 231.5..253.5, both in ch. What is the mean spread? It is 0.17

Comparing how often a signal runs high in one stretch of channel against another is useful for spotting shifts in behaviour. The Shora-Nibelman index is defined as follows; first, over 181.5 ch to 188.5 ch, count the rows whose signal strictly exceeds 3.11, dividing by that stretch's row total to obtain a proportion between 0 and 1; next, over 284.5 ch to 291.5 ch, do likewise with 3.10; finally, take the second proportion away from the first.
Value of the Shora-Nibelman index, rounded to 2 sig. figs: -1.0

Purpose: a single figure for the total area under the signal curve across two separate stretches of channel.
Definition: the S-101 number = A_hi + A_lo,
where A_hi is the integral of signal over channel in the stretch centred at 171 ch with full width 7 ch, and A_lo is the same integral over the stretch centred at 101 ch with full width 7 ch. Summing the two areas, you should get 45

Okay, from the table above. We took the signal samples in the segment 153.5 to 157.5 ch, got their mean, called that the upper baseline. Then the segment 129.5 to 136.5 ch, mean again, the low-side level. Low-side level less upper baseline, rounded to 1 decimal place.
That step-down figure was -1.7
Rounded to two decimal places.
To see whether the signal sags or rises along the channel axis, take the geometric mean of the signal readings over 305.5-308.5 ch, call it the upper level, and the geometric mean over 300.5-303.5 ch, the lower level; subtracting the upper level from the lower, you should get -0.18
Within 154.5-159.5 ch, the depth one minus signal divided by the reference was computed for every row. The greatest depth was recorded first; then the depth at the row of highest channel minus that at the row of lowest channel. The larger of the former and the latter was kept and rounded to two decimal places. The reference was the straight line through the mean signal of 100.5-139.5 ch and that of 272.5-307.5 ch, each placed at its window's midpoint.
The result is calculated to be 0.08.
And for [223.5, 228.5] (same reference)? -0.04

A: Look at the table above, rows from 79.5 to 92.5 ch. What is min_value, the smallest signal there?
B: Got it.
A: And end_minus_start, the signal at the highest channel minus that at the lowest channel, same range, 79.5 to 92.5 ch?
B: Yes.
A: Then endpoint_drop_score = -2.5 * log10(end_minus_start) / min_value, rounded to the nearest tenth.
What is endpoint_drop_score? 0.5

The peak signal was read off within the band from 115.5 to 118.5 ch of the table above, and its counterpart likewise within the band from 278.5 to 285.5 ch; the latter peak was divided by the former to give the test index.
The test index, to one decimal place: 1.3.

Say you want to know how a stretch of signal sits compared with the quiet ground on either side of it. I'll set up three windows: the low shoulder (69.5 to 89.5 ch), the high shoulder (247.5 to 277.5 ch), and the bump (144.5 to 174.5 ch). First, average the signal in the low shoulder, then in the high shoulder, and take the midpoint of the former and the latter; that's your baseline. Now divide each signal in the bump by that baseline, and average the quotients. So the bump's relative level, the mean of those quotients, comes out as 0.97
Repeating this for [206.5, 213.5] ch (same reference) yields 0.87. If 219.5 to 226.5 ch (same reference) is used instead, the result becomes 0.98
